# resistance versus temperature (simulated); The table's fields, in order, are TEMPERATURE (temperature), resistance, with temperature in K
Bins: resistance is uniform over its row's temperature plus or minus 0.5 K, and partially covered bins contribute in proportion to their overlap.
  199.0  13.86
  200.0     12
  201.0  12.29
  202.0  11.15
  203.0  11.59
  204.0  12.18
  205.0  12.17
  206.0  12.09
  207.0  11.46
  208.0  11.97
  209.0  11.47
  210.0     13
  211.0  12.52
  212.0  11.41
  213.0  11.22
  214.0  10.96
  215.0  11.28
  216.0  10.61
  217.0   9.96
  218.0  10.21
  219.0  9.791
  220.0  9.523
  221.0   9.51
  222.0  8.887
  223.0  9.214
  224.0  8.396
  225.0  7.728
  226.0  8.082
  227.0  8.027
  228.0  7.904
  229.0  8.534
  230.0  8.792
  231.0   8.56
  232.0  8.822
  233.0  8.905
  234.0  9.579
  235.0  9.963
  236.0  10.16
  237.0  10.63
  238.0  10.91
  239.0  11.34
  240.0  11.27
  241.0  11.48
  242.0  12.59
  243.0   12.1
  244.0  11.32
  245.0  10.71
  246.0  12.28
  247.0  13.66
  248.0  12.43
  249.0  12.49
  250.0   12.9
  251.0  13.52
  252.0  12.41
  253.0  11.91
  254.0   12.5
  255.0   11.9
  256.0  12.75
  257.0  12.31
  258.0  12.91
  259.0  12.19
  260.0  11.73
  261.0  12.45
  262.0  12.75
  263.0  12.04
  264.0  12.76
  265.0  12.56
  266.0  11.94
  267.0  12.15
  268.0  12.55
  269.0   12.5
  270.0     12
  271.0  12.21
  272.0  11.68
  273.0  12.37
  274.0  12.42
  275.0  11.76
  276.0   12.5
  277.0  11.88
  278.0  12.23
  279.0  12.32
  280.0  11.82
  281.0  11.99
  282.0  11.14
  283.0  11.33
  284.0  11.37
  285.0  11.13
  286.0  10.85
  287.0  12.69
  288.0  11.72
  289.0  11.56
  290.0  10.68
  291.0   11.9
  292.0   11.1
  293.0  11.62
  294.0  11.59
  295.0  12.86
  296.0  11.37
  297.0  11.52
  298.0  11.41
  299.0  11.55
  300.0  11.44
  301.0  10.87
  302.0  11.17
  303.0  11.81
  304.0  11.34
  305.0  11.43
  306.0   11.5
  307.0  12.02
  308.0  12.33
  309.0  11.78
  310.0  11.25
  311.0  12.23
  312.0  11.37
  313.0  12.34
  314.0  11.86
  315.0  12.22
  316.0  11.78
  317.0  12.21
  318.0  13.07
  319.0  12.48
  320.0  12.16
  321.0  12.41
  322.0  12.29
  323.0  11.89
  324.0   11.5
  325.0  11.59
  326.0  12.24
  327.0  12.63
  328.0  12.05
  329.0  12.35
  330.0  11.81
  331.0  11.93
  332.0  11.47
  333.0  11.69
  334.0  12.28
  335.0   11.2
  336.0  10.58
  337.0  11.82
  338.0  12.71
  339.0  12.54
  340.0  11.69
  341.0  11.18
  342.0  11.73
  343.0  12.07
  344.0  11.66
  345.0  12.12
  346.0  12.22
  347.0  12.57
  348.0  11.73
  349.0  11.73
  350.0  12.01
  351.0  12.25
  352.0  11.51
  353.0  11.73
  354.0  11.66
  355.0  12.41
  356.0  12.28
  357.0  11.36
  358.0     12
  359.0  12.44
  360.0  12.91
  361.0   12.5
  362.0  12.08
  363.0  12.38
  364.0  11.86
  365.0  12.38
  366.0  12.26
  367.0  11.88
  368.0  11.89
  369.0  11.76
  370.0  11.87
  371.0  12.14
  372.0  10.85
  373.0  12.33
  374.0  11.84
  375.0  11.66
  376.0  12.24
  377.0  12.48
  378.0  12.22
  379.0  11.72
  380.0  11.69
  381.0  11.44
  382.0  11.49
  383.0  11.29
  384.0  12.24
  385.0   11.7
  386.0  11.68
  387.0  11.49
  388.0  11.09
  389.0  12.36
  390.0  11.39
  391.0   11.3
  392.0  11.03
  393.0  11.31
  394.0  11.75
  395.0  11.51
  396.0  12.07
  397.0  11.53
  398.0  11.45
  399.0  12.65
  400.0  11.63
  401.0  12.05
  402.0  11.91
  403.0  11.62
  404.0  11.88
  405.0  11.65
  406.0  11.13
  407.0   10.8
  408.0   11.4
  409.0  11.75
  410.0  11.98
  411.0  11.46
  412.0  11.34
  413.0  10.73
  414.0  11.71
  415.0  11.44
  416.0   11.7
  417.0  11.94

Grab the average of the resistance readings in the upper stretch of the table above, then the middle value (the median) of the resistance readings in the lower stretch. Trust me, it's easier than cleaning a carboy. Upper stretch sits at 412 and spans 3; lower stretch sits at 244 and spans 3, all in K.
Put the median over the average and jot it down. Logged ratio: 1.01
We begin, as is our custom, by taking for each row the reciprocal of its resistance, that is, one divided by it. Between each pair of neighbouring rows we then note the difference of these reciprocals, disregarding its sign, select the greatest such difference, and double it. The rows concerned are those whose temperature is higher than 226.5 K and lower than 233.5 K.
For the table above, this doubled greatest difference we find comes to 0.019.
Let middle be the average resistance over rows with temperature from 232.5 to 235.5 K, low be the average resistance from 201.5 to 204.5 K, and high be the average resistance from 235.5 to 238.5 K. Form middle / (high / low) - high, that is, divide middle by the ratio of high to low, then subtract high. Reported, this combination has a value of -0.1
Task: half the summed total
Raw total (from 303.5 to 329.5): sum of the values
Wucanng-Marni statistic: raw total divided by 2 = 156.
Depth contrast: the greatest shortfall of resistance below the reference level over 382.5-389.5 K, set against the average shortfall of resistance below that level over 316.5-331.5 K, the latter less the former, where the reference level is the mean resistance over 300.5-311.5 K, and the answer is -1.1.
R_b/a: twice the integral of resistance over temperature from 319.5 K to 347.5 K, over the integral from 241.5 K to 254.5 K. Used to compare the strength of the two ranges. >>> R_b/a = 4.2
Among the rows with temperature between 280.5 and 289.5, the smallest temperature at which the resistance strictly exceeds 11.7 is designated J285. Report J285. 281.0 K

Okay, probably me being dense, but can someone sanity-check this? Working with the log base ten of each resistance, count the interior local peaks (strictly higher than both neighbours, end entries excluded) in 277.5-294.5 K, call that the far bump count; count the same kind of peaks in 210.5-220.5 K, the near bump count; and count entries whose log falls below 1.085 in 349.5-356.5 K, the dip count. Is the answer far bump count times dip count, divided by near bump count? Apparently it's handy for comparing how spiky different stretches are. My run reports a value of 12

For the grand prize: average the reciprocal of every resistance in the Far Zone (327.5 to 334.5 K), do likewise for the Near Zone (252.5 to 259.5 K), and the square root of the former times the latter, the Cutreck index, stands 0.082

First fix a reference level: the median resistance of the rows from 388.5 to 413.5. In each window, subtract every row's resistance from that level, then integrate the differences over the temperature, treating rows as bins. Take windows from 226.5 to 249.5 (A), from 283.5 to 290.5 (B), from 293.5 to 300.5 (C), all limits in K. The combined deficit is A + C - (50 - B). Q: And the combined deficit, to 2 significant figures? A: -28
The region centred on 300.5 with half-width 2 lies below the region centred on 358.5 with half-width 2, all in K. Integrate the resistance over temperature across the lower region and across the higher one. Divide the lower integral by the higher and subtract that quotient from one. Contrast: 0.076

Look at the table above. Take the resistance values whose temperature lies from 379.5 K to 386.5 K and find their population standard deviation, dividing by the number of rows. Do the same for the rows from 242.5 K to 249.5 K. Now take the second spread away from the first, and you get -0.59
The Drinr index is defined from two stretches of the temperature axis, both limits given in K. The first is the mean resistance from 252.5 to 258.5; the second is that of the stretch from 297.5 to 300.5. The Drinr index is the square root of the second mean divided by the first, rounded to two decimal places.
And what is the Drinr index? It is 0.96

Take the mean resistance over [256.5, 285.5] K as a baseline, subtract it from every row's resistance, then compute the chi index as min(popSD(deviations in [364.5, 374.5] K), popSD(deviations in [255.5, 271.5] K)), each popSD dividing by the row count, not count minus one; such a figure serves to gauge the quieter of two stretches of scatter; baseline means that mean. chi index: 0.33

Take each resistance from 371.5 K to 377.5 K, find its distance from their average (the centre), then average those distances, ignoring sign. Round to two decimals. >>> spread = 0.45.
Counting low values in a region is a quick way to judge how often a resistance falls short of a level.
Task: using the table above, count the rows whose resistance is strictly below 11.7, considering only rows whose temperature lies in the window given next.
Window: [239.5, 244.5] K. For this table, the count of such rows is 3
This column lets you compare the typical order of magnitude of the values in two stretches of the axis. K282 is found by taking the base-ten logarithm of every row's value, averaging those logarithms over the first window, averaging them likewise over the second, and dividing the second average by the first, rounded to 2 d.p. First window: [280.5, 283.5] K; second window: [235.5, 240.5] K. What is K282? 0.98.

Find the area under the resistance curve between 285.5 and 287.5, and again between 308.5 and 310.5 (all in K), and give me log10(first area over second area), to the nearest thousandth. 0.010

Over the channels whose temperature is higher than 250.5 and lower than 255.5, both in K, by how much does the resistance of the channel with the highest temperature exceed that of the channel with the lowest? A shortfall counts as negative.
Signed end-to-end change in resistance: -1.6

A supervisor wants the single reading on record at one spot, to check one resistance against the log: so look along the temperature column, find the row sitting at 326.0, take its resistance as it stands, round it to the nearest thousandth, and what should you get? 12.240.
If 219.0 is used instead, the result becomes 9.791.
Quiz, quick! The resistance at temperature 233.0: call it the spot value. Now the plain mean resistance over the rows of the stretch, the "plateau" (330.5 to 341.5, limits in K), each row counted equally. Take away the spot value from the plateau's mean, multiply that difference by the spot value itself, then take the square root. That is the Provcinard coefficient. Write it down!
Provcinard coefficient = 5.0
